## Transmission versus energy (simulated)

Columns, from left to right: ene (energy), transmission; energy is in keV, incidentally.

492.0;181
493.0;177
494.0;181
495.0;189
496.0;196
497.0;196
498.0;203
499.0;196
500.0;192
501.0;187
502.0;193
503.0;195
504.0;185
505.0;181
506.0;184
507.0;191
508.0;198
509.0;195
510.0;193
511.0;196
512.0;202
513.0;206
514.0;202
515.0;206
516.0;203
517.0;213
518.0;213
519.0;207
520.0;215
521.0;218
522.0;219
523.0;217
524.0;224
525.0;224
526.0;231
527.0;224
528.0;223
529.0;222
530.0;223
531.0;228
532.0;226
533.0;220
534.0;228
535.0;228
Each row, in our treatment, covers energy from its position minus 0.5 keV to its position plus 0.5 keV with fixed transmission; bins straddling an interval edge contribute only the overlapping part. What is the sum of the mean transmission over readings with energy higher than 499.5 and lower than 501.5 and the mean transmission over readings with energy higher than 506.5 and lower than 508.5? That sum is 384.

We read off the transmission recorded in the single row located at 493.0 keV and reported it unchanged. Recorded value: 177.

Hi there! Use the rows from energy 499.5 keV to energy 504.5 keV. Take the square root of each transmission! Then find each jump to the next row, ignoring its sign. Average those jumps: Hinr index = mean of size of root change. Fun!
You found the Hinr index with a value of 0.21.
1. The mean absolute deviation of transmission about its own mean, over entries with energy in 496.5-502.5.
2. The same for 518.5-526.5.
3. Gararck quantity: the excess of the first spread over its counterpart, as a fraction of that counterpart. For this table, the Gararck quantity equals -0.27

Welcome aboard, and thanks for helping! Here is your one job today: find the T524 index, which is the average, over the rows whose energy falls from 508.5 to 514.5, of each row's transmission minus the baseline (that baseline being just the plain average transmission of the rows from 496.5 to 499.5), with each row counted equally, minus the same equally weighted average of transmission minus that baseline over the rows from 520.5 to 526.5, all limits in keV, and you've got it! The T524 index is -23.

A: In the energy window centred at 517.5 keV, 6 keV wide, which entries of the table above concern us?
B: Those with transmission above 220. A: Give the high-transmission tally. 0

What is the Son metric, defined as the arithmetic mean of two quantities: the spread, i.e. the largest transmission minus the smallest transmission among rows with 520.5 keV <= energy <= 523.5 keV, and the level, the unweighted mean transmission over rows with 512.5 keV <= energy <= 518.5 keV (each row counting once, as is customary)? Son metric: 105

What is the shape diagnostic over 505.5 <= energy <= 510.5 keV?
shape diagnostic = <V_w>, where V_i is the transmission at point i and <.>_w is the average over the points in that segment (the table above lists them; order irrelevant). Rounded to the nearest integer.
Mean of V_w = 192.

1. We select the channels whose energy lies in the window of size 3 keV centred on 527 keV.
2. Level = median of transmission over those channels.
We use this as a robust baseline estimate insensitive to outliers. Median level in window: 224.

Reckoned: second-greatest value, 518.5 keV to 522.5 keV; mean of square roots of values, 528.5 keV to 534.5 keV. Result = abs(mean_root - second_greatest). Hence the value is 203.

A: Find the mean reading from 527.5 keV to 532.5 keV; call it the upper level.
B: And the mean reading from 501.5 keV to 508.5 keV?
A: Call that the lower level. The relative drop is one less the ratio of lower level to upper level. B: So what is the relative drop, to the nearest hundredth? 0.16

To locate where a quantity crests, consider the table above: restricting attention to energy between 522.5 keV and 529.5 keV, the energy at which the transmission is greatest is 526.0 keV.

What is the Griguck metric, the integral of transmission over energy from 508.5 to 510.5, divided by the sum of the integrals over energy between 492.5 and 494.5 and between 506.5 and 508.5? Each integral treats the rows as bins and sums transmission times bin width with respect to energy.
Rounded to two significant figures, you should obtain 0.52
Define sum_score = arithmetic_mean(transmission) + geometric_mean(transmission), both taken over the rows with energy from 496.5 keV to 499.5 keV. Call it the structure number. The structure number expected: 397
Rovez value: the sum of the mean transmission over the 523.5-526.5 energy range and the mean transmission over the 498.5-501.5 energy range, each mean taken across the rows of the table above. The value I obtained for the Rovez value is 418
